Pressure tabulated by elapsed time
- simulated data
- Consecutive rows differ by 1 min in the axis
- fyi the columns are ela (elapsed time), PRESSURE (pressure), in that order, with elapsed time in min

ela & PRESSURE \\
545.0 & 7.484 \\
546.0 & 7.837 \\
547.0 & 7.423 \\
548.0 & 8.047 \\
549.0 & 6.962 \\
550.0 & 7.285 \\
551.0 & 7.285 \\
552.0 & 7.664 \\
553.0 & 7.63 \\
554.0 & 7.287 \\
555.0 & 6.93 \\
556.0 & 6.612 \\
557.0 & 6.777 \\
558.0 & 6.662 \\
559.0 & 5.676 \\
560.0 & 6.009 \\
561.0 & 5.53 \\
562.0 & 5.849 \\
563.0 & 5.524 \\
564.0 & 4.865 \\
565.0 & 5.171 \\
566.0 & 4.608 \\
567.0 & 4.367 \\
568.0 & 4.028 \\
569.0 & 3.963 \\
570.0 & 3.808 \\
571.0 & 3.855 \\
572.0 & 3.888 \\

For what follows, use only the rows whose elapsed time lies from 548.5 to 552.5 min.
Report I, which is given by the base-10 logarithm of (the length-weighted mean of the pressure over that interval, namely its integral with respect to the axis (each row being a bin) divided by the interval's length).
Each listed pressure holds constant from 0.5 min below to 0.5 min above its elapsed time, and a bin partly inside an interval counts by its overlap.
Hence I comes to 0.86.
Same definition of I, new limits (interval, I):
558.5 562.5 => 0.76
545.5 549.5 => 0.88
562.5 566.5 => 0.70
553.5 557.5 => 0.84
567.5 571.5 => 0.59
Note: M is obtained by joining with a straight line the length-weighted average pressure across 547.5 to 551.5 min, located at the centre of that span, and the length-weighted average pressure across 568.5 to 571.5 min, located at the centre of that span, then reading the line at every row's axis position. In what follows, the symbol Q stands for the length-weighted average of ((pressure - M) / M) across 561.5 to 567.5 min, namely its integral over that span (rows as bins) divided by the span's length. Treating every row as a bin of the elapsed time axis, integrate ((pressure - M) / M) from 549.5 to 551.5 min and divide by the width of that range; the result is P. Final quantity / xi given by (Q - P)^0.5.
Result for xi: 0.200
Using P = 0.009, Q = 0.049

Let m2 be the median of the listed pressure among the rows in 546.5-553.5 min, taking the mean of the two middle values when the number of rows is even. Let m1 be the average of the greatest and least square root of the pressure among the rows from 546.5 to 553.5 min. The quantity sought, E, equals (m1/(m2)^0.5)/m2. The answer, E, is 0.14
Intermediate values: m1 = 2.74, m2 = 7.4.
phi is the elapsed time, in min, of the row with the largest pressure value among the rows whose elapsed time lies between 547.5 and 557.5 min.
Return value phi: 548.0 min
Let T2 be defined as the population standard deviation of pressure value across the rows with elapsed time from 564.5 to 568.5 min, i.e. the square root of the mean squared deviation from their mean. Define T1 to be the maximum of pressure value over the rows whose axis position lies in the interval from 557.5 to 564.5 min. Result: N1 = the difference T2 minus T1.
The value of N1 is -6.2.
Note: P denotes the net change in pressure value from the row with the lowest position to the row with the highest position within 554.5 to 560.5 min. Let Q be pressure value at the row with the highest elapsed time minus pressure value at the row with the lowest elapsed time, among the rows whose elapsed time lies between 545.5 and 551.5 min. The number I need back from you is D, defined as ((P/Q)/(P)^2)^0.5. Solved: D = 1.40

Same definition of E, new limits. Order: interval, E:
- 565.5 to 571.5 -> 0.26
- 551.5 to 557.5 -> 0.14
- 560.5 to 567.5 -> 0.19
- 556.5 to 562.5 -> 0.17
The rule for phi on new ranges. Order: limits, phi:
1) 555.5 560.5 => 557.0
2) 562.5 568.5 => 563.0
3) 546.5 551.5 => 548.0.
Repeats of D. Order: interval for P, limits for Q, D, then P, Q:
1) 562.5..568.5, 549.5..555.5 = 1.37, -1.50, -0.4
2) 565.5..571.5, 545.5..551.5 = 1.55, -0.75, -0.6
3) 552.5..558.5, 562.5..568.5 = 0.83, -0.97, -1.5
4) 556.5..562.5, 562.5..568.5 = 0.85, -0.93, -1.5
